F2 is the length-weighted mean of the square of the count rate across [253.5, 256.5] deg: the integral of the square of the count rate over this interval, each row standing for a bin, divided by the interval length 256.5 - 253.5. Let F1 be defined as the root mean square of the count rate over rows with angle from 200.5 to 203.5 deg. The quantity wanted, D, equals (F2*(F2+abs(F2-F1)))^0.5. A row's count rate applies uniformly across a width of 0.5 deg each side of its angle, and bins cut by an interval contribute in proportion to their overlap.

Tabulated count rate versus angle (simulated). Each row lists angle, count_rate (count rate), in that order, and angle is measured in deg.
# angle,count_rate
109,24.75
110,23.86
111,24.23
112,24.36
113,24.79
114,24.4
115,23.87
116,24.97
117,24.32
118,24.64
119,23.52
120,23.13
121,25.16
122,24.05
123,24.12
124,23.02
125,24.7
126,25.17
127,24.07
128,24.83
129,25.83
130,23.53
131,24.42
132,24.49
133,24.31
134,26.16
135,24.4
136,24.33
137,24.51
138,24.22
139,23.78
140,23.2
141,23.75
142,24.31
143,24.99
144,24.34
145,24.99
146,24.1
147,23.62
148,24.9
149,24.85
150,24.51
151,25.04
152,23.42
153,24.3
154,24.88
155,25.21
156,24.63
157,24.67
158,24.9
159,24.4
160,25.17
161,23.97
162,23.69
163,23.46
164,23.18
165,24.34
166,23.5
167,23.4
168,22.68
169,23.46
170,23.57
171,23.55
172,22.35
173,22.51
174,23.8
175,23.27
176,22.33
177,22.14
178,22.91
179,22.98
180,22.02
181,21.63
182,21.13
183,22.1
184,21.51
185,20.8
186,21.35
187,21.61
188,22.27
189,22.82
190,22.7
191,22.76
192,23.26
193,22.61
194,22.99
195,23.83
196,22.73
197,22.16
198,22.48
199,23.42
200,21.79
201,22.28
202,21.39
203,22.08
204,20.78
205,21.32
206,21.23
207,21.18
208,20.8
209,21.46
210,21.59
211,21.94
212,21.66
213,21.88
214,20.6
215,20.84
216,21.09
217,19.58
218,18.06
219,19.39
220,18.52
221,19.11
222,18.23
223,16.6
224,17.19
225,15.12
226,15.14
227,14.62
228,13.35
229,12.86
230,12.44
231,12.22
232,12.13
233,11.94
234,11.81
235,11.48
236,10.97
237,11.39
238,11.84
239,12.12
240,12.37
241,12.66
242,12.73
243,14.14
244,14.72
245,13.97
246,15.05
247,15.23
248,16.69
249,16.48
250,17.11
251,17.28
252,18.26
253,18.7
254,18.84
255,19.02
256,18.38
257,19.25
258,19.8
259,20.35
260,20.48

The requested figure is 489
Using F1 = 22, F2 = 352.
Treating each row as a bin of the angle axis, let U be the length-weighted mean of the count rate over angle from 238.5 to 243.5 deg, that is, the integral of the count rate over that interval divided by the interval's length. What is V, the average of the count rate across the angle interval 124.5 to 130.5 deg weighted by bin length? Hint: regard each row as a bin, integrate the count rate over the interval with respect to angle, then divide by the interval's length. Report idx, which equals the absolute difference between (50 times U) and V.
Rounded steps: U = 13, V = 25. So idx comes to 616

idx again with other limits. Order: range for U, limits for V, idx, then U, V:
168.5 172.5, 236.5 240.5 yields 1150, 23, 12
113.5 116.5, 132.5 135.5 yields 1196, 24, 25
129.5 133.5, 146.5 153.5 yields 1185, 24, 24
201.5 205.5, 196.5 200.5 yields 1047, 21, 22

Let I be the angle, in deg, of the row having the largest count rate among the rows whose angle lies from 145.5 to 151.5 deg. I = 151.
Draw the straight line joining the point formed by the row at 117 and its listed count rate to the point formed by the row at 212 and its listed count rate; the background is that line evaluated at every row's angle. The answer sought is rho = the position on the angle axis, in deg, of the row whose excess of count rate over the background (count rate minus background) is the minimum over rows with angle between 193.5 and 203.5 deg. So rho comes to 202 deg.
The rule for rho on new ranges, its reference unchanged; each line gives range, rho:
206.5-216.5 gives 214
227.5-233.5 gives 233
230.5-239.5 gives 236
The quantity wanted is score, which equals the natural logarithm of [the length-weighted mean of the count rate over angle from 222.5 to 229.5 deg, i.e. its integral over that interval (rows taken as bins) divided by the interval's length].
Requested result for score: 2.71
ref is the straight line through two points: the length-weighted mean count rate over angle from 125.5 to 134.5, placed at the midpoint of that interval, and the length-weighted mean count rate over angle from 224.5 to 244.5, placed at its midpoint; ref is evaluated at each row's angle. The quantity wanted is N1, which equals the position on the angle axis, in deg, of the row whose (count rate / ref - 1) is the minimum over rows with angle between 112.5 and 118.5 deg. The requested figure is 115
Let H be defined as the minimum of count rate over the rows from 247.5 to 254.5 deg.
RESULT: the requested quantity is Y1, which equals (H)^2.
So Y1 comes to 272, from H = 16.48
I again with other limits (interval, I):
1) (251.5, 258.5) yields 258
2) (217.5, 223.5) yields 219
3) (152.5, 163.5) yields 155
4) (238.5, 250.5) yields 250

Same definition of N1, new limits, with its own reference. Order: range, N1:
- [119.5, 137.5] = 120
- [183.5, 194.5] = 185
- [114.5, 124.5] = 120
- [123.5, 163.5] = 124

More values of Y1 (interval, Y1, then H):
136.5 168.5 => 514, 22.68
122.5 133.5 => 530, 23.02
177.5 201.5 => 433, 20.8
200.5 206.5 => 432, 20.78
